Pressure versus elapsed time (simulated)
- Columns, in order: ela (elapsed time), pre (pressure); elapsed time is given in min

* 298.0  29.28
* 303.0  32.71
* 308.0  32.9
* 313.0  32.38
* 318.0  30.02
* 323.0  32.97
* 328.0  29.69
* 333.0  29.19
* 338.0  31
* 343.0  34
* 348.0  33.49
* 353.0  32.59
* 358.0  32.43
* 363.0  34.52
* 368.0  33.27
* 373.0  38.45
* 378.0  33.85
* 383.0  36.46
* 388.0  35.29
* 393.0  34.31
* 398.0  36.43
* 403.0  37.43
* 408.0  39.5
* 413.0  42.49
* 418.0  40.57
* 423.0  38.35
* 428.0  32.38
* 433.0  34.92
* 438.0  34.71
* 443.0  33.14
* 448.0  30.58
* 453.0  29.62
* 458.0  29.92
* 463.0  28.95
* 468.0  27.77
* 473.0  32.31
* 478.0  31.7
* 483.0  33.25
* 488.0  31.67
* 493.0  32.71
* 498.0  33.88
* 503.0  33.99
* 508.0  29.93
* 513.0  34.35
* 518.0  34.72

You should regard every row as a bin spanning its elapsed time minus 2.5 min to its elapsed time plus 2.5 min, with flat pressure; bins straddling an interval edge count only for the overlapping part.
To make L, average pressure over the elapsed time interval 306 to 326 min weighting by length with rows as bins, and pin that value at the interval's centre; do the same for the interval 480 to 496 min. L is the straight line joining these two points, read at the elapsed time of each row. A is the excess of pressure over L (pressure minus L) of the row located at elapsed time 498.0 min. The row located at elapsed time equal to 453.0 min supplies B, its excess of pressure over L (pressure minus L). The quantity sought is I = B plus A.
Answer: -1.5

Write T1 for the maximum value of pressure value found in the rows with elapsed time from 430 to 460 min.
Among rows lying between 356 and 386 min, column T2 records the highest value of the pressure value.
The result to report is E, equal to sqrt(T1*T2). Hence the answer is 36.6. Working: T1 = 34.92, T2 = 38.45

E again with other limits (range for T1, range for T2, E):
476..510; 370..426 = 38.0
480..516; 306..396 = 36.3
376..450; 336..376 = 40.4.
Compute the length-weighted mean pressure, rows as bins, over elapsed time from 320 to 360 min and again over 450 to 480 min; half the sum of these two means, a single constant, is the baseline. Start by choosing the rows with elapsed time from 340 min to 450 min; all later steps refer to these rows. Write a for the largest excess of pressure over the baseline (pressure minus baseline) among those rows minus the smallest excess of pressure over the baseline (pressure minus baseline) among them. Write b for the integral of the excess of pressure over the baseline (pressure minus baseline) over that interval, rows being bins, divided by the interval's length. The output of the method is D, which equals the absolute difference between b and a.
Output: 7.4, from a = 12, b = 4.5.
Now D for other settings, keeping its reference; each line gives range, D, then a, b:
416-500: 11.1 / 13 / 1.7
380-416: 1.7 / 8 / 6.5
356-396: 2.1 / 6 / 3.9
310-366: 4.2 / 5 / 1.1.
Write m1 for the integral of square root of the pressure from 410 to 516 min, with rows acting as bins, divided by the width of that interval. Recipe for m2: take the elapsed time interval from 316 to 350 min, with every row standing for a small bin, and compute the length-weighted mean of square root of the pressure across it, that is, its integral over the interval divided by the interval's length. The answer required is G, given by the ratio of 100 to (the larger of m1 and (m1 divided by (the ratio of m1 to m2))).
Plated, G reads 17.4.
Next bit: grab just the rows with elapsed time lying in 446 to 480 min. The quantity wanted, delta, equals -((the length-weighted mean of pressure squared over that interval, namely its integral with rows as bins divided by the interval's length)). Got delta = -908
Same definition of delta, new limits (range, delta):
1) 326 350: -994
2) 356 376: -1210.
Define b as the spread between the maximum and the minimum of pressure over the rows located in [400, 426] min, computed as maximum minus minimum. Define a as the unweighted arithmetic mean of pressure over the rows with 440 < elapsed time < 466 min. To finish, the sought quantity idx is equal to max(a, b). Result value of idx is 30.4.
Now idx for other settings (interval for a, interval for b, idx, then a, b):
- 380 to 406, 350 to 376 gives 36.0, 36.0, 6.0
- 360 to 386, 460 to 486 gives 35.3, 35.3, 5.5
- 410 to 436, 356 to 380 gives 37.7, 37.7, 6.0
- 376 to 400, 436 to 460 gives 35.3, 35.3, 5.1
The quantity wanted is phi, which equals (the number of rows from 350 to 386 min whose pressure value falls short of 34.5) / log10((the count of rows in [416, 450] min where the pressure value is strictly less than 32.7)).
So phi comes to 13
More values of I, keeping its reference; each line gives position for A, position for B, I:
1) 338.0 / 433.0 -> 1.5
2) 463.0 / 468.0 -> -8.2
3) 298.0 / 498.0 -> -1.4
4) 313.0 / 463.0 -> -3.1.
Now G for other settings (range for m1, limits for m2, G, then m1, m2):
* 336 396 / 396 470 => 17.1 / 5.84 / 5.9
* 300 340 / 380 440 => 16.5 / 5.60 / 6.1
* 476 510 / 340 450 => 16.8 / 5.70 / 5.9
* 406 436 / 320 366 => 16.2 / 6.15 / 5.7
